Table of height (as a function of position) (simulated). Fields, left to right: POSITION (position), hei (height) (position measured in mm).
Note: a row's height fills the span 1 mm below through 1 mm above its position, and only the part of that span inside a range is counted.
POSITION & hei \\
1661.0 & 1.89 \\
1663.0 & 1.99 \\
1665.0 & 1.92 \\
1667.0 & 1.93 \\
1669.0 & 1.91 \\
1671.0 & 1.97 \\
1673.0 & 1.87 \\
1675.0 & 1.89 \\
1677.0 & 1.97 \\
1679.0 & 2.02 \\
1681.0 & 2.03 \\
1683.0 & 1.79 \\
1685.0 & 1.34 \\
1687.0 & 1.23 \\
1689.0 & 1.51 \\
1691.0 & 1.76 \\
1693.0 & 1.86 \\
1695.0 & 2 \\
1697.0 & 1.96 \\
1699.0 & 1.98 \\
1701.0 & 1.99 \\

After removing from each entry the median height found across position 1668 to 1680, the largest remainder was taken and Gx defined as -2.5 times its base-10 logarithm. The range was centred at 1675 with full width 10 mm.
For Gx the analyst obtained 2.74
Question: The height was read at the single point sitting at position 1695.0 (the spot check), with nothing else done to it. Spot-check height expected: 2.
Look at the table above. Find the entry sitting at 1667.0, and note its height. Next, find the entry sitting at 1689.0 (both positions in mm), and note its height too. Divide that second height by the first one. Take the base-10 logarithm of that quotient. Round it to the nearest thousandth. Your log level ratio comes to -0.107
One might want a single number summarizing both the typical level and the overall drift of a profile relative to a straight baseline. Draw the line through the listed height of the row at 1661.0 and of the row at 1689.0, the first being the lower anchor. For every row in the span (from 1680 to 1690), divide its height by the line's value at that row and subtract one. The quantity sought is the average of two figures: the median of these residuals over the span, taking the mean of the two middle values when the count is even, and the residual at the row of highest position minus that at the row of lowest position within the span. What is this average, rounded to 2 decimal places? -0.13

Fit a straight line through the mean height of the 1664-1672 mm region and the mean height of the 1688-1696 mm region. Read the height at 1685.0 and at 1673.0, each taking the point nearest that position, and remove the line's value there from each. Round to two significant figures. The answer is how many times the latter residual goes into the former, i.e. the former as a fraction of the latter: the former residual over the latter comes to 16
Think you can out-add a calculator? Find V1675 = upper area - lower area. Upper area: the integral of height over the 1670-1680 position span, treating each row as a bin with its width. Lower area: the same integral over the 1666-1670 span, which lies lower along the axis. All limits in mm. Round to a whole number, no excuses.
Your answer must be 12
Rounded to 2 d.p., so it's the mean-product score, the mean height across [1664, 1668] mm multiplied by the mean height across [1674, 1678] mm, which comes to 3.72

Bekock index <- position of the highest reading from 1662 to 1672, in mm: 1663.0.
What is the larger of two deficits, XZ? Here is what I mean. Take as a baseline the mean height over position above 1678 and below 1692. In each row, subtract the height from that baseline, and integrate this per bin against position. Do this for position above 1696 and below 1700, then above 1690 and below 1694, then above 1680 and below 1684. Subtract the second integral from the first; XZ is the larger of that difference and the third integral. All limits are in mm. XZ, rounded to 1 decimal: -0.6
